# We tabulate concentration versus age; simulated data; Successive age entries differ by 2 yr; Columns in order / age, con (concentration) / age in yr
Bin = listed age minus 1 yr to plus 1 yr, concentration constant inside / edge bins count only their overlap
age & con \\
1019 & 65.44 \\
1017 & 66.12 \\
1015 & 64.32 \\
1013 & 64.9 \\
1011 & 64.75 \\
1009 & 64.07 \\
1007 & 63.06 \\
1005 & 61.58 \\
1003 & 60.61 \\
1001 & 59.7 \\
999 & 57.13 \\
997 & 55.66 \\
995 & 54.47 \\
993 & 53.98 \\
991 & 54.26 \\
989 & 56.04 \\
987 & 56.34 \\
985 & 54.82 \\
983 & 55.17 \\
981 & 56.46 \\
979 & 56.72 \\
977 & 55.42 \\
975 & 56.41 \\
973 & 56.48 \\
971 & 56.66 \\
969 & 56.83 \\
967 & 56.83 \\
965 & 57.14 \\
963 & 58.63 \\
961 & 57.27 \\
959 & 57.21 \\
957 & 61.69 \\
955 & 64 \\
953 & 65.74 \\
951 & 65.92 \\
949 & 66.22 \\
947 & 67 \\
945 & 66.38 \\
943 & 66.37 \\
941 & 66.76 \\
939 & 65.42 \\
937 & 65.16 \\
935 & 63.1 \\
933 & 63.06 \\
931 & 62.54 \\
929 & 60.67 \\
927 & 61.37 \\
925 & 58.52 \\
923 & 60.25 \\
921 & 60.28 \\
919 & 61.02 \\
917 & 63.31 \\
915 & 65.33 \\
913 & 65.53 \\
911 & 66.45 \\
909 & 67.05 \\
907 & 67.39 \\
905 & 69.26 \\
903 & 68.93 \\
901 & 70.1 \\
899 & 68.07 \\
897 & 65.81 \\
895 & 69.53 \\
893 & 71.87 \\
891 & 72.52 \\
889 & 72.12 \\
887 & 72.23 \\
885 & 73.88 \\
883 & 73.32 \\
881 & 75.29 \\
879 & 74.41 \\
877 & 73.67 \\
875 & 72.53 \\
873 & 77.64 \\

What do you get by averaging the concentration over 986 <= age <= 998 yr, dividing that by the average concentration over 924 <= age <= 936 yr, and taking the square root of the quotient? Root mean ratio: 0.95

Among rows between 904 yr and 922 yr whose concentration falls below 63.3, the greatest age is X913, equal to 921 yr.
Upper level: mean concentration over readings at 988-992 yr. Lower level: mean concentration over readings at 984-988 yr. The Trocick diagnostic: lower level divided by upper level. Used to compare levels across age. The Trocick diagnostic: 1.01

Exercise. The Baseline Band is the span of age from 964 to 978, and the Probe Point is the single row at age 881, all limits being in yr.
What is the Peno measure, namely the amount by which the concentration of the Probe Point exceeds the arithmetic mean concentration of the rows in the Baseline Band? 19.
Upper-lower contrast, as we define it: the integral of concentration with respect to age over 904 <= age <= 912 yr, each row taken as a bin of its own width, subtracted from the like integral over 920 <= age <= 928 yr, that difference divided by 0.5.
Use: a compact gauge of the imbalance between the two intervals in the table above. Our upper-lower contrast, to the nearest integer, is -119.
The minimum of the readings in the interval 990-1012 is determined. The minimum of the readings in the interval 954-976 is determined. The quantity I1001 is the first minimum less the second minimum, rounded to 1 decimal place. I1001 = -2.4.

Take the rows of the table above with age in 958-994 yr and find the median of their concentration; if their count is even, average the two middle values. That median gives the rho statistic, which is 56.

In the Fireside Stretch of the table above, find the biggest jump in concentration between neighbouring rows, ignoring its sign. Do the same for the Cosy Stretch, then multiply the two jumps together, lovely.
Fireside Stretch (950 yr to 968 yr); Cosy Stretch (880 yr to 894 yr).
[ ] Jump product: 8.8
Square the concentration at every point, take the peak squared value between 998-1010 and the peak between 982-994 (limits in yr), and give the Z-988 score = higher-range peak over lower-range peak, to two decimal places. 1.29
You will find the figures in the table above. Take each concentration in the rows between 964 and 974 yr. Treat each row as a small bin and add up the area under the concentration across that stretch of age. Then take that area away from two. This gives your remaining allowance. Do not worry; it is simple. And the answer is -566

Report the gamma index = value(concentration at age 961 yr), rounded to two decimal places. 57.27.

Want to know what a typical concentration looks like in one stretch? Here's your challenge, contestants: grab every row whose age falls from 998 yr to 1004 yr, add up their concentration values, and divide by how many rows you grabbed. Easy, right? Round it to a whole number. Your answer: 59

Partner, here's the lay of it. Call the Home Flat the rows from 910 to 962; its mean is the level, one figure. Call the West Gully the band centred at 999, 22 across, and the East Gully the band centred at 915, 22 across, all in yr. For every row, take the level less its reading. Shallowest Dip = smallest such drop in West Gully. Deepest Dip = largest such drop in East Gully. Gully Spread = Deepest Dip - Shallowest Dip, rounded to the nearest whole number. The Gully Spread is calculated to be 6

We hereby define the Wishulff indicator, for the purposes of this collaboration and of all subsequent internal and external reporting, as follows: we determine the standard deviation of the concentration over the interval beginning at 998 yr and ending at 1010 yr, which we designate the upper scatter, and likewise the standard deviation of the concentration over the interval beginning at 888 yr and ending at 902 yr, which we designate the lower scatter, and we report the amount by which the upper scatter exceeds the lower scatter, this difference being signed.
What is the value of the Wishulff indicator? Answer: 0.0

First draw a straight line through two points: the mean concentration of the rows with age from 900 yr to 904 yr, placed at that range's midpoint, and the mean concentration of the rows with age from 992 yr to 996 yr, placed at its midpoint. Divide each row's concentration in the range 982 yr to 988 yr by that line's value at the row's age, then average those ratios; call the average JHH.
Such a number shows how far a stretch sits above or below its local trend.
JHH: 1.00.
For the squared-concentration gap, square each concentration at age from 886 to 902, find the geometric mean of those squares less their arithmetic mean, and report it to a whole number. -10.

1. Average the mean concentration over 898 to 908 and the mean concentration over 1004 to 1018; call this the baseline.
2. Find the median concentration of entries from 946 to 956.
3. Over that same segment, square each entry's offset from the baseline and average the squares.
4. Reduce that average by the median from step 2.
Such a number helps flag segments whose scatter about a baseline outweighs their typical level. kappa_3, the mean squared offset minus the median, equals -65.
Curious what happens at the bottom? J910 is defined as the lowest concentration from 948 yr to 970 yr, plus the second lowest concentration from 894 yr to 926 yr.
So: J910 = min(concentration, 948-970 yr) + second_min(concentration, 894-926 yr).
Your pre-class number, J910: 117.1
